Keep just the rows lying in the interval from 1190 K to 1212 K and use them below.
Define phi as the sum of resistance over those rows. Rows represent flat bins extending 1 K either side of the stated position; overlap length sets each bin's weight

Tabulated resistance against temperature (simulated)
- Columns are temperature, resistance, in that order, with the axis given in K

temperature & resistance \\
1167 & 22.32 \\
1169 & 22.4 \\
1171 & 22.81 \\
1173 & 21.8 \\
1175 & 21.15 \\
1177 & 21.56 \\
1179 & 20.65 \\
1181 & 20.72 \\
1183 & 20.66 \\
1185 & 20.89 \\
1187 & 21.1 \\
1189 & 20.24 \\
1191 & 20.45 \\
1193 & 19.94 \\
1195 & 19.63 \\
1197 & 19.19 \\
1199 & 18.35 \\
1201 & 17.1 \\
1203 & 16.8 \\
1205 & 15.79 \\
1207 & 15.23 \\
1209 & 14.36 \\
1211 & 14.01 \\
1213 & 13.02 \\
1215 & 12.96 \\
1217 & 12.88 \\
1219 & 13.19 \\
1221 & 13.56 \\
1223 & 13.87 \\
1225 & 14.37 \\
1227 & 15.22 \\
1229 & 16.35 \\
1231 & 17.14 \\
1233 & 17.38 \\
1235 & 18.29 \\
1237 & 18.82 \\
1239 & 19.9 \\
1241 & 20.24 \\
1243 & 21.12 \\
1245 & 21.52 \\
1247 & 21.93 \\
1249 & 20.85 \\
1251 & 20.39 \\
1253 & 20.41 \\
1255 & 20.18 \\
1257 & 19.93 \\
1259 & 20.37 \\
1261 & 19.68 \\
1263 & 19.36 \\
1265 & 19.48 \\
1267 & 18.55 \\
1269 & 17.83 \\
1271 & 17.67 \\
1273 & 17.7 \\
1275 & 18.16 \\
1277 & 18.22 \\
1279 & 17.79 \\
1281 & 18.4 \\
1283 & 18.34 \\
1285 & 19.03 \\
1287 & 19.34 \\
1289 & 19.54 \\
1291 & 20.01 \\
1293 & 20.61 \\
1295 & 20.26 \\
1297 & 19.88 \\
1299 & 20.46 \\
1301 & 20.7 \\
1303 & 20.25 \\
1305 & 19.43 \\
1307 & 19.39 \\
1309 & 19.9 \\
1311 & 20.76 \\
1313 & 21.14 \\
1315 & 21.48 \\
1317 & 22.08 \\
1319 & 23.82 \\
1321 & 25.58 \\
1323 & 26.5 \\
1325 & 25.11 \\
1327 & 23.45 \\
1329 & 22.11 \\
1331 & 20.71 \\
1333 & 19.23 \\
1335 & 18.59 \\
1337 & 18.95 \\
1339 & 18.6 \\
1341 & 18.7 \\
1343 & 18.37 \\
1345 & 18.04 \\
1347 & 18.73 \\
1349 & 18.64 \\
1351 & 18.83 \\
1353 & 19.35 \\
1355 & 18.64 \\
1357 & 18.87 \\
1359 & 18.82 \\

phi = 191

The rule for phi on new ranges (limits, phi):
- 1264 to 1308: 421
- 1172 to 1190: 189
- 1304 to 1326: 245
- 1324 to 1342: 185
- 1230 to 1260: 298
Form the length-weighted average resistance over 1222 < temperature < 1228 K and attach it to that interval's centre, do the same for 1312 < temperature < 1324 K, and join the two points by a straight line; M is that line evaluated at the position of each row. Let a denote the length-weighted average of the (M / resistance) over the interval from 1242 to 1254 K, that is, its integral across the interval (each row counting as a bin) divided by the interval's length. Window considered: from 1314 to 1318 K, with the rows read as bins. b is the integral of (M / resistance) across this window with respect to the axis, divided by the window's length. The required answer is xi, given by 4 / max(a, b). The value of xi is 3.7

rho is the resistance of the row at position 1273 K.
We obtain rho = 17.7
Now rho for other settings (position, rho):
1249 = 20.85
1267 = 18.55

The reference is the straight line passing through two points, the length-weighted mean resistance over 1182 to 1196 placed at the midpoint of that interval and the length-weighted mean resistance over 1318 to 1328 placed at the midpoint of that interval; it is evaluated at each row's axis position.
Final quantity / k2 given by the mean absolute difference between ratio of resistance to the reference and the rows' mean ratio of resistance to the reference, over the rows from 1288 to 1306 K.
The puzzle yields 0.01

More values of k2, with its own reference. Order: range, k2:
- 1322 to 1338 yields 0.10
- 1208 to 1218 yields 0.03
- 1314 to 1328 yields 0.06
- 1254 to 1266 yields 0.02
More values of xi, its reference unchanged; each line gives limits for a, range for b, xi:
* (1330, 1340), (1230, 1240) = 3.1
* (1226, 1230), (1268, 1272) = 3.8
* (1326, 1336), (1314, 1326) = 3.3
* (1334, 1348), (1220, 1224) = 2.9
